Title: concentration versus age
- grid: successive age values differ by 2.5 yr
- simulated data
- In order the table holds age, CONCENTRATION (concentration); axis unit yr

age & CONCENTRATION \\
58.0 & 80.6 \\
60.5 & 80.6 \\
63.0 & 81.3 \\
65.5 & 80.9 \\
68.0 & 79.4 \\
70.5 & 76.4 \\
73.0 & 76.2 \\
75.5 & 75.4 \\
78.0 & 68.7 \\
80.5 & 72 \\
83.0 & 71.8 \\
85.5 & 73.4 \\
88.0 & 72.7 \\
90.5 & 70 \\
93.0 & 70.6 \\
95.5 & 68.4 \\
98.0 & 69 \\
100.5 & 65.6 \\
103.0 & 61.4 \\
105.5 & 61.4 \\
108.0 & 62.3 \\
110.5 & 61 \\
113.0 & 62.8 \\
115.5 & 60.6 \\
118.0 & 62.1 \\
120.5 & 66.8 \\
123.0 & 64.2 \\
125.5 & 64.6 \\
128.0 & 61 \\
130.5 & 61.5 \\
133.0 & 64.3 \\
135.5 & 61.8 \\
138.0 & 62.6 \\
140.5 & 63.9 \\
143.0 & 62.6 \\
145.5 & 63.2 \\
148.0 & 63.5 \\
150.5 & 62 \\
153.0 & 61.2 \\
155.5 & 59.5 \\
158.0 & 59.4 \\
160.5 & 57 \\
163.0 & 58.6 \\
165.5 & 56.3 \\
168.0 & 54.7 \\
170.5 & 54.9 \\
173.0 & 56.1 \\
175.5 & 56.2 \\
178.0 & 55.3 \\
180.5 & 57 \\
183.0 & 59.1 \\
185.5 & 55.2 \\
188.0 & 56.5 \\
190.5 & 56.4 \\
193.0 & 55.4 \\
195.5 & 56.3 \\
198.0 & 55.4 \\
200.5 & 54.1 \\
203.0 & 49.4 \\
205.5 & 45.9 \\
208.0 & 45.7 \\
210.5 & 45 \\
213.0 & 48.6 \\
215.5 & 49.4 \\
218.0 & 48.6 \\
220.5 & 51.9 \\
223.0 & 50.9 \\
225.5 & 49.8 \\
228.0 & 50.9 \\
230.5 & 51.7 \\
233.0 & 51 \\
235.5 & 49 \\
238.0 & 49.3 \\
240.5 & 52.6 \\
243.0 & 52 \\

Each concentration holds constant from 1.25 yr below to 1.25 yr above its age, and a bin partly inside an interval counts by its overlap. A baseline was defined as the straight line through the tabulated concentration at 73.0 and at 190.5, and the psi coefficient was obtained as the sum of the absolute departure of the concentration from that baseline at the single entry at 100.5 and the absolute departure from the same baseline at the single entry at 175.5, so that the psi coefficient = 8.69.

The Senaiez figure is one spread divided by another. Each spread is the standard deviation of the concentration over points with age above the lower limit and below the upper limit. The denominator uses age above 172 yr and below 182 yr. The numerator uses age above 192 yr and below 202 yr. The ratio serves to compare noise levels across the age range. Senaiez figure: 1.3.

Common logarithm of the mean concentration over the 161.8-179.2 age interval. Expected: 1.75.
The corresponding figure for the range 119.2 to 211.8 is 1.76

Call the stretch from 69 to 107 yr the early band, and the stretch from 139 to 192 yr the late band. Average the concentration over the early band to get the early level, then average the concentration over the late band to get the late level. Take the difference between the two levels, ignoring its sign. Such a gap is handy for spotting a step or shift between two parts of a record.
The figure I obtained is 12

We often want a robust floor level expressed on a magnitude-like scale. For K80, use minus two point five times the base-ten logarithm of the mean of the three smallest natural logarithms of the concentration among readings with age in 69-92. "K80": -1.57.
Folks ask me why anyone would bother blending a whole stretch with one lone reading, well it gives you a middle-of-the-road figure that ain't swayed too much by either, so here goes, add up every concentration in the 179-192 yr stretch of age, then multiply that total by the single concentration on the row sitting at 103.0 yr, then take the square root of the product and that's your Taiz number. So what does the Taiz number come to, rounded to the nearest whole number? 132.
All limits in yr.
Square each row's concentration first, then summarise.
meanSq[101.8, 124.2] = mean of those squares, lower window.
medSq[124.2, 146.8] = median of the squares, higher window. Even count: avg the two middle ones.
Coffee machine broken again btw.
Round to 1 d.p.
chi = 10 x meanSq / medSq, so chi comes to 10.0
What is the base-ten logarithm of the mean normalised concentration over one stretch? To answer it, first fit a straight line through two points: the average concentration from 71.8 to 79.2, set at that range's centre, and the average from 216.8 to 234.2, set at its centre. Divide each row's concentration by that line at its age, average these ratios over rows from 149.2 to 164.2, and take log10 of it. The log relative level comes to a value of -0.011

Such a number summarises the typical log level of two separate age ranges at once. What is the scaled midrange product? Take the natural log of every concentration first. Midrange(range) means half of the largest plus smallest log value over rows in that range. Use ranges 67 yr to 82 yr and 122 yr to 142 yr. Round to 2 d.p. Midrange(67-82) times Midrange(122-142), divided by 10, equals 1.78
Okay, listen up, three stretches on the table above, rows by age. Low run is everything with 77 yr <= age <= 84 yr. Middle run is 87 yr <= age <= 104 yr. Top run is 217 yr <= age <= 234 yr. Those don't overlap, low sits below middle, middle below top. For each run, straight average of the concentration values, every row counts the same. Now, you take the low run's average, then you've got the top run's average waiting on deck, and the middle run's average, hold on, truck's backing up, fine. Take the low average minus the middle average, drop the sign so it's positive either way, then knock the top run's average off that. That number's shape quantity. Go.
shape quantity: -48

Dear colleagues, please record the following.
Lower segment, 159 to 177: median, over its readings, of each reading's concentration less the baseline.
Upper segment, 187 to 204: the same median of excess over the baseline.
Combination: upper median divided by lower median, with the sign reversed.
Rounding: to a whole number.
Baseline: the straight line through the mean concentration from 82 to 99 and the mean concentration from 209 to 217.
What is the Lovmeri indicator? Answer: 12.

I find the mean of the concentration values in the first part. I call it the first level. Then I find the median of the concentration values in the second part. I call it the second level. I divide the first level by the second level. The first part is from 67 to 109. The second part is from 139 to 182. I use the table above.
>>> 1.20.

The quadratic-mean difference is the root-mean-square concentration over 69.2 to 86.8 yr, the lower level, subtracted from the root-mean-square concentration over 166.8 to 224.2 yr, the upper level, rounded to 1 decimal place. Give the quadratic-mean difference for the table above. -20.4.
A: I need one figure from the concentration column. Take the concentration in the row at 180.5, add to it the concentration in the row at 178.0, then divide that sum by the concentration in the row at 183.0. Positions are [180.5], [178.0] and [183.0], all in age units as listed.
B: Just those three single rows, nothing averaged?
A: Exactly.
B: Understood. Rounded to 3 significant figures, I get 1.90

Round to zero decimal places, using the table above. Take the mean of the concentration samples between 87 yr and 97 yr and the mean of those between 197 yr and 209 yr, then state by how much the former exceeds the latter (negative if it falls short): 20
